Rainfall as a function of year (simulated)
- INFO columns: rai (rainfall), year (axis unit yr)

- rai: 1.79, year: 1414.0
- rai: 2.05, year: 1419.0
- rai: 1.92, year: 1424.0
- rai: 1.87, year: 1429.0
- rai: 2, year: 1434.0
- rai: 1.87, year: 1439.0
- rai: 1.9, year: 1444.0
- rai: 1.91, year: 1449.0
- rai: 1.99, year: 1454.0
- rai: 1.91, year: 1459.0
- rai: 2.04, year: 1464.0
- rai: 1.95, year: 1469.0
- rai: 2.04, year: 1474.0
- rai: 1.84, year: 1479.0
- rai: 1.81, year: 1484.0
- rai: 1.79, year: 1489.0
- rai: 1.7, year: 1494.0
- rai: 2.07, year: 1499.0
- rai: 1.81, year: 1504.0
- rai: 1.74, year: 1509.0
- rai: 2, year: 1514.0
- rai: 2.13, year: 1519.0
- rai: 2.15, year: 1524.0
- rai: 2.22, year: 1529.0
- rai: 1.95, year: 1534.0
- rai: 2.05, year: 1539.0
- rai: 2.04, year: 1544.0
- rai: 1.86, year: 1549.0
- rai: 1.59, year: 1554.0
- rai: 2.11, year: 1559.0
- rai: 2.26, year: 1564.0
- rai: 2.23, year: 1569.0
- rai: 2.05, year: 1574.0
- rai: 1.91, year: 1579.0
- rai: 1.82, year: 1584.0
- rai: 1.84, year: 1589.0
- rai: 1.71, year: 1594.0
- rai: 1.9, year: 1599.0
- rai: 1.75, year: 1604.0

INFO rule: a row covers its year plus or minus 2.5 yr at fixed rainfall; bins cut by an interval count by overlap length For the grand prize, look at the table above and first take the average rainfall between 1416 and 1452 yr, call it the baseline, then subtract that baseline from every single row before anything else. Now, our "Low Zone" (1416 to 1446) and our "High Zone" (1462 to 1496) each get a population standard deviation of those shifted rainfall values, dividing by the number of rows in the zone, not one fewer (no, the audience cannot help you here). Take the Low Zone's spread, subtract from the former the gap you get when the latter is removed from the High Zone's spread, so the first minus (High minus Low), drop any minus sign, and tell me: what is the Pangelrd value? 0.014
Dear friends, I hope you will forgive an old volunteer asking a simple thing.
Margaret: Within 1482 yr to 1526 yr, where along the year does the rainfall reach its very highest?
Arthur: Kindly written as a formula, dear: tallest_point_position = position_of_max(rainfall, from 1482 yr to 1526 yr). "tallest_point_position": 1524.0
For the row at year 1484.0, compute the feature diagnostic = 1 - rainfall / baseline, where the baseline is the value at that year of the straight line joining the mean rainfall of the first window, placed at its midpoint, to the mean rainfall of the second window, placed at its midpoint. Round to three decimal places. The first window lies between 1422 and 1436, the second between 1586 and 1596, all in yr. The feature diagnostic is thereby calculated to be 0.036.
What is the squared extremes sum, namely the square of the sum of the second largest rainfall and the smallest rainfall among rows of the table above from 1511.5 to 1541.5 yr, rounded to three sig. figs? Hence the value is 16.8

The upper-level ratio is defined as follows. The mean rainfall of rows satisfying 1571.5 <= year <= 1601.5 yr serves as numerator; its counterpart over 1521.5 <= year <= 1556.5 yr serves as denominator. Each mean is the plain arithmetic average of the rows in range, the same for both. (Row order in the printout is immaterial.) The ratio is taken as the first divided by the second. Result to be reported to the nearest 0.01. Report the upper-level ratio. 0.95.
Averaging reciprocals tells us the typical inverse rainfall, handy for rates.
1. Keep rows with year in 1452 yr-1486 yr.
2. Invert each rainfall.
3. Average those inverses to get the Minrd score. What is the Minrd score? 0.516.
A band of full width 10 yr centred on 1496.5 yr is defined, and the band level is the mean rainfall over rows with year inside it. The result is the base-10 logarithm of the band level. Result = 0.275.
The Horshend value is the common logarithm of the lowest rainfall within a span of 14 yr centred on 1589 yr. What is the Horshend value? 0.23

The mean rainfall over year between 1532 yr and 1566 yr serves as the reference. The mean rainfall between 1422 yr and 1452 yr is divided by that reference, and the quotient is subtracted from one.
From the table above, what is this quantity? 0.03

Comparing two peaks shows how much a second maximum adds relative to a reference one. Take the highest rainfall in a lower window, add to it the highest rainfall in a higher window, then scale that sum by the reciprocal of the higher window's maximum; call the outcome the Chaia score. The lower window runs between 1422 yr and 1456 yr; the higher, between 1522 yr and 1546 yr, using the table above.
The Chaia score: 1.90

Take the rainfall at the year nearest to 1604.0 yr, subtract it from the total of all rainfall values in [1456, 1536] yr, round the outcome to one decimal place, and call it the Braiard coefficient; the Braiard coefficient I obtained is 29.4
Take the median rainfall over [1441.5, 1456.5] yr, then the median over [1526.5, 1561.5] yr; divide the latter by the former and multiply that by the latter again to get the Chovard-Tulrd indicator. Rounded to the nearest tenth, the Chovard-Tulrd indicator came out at 2.2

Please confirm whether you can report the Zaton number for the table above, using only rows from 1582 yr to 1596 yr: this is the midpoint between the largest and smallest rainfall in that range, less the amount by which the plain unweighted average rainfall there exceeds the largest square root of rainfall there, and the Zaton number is 1.34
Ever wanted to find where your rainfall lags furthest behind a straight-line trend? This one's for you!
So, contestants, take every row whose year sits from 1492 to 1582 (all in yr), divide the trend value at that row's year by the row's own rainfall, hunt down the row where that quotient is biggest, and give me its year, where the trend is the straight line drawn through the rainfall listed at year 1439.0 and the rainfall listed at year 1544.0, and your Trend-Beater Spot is 1554.0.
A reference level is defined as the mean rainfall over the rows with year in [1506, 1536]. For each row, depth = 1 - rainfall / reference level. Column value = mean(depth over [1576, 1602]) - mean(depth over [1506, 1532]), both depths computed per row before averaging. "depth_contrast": 0.10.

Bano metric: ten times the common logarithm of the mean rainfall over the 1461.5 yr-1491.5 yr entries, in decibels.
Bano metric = 2.81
